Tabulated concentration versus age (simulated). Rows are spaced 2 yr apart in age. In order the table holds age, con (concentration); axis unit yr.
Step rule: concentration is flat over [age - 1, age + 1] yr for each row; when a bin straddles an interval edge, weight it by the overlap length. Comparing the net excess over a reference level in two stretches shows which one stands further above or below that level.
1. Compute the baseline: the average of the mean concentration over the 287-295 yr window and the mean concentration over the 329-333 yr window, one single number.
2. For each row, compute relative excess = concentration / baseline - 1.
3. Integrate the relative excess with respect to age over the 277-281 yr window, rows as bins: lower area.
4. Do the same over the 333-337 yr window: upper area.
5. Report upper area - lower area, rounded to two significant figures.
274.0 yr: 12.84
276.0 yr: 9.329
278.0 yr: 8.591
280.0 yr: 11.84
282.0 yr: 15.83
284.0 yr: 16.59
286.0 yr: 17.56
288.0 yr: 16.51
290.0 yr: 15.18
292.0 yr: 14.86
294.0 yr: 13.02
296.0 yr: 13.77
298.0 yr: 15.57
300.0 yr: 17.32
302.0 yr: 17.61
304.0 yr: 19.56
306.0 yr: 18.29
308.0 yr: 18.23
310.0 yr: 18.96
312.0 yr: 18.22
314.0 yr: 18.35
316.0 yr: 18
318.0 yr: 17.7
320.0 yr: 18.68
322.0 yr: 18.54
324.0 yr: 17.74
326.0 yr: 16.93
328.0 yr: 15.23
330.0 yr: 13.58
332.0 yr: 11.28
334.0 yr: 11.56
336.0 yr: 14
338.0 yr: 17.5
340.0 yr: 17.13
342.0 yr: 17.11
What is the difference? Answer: 0.75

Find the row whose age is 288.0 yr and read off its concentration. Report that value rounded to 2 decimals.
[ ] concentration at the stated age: 16.51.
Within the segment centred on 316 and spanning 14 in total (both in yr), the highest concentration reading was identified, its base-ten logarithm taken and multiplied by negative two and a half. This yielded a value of -3.19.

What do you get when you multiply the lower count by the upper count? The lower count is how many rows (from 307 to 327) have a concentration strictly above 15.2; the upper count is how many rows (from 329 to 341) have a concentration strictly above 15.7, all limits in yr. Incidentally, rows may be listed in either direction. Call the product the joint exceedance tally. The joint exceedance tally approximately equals 20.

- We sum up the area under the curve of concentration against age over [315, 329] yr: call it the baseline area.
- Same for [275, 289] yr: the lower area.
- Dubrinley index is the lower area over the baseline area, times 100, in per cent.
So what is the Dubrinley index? 78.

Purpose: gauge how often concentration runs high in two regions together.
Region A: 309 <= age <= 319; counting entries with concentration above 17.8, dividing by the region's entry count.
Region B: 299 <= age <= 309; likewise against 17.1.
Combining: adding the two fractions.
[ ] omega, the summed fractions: 1.8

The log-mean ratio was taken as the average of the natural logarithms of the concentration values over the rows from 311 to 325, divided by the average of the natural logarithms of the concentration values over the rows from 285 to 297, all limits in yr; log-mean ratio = 1.07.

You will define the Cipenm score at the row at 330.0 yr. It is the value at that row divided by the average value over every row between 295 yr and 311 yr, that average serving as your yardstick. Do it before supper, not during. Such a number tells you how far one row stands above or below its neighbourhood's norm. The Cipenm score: 0.78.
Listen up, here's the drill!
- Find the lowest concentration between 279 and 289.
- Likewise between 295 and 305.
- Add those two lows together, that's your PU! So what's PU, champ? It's 26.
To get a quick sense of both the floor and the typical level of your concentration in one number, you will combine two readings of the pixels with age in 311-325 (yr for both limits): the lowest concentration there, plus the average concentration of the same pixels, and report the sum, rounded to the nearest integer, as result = 36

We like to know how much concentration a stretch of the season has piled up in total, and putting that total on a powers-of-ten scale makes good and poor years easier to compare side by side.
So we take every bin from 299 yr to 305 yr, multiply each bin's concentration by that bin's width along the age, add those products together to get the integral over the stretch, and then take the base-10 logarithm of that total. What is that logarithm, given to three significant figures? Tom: 2.04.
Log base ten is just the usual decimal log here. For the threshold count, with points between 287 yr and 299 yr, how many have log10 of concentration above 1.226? 0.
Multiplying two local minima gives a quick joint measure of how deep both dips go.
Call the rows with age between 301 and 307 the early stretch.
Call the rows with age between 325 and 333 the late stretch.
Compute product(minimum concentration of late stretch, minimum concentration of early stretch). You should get 199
